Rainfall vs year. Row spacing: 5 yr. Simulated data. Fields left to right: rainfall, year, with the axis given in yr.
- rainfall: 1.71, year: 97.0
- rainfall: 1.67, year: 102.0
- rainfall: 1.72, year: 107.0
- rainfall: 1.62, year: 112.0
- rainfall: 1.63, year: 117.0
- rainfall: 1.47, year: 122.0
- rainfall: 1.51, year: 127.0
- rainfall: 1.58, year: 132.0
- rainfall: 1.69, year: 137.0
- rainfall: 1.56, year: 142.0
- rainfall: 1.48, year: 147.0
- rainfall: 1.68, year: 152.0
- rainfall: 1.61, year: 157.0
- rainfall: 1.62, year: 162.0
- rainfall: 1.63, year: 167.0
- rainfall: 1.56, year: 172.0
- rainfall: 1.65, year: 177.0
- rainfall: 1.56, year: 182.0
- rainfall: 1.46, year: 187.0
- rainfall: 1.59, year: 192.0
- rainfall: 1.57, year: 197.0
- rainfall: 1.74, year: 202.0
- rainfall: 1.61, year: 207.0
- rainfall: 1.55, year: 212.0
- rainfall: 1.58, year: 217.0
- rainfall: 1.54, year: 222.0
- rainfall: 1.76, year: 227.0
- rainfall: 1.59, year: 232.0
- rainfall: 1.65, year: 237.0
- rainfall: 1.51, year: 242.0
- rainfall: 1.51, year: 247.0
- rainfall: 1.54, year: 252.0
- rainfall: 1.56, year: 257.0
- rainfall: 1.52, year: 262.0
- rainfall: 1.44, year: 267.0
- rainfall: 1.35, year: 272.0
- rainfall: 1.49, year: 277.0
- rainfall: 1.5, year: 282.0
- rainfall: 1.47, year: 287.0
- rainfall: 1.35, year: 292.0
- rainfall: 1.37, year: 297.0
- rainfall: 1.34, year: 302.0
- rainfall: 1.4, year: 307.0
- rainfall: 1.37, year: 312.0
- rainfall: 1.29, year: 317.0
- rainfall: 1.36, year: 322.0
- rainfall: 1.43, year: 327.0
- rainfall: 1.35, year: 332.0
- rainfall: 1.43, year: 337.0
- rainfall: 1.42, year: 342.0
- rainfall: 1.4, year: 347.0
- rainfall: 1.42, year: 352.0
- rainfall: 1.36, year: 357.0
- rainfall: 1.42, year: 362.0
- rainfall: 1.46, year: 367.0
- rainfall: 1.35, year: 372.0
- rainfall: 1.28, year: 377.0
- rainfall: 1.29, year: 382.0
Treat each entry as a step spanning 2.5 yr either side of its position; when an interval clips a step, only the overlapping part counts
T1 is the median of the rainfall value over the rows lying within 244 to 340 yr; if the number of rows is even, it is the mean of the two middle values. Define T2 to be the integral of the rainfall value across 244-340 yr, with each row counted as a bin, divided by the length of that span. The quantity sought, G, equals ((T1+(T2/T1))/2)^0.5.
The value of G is 1.102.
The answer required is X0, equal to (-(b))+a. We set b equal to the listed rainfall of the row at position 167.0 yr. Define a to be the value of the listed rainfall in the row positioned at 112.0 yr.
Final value 0.0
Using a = 1.62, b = 1.63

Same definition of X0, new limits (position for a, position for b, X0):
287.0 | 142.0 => -0.1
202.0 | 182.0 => 0.2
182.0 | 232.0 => 0.0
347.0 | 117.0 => -0.2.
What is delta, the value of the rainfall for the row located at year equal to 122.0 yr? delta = 1.47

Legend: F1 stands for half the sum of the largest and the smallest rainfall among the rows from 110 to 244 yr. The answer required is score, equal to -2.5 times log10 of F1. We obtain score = -0.52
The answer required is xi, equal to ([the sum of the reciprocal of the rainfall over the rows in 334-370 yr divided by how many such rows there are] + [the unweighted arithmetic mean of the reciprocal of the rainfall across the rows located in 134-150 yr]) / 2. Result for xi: 0.67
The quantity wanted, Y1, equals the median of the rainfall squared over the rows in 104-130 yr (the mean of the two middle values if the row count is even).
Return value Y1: 2.62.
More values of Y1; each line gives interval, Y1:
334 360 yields 2.02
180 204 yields 2.46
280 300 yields 2.02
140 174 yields 2.59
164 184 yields 2.55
